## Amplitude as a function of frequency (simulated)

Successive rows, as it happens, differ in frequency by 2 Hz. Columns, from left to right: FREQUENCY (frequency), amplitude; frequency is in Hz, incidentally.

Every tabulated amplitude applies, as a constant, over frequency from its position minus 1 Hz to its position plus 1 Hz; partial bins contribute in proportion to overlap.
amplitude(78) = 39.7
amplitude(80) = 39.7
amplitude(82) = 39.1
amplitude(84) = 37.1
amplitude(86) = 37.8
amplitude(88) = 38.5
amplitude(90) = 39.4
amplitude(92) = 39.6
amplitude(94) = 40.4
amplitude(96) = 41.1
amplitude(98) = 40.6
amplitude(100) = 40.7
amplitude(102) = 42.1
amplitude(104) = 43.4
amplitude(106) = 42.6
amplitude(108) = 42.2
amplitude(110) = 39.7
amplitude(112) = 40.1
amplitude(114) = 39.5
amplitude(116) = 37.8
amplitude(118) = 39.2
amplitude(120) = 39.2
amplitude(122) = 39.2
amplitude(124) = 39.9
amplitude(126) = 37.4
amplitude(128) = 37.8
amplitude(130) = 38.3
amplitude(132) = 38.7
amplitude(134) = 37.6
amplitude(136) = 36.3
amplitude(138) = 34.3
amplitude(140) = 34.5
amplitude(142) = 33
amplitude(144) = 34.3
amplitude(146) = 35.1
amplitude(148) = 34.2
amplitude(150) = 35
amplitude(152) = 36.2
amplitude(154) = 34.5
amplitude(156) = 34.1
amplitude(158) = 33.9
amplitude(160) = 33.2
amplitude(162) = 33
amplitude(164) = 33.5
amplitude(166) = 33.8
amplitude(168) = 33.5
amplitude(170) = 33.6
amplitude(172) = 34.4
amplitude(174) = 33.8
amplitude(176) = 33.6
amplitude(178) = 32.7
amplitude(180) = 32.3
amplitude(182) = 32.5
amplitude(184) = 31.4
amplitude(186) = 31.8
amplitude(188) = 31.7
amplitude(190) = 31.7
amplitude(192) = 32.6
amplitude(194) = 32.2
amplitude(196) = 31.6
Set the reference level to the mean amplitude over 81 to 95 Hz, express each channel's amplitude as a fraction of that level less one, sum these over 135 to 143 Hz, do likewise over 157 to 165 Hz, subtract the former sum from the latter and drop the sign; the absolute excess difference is 0.1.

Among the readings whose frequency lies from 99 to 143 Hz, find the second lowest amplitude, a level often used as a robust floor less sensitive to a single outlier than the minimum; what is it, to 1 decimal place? 34.3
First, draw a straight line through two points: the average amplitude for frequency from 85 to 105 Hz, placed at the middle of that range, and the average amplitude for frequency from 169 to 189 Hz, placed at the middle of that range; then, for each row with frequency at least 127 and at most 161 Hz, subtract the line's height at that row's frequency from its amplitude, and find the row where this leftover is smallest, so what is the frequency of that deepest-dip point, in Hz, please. 142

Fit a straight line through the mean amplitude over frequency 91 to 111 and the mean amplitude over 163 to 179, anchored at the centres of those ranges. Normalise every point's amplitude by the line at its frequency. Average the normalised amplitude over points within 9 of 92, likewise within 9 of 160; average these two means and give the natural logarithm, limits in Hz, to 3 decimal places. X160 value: -0.046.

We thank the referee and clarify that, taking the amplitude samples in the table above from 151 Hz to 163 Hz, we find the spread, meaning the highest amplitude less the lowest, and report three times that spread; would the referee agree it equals 10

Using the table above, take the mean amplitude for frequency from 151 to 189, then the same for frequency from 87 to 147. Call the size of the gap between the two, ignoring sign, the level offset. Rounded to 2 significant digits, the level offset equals 5.4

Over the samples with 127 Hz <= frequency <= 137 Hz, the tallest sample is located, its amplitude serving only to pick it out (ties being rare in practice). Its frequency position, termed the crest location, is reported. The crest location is 132 Hz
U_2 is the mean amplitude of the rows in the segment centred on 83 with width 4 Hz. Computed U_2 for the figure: 38.1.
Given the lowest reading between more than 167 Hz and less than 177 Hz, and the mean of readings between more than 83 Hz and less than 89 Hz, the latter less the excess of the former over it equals 42.1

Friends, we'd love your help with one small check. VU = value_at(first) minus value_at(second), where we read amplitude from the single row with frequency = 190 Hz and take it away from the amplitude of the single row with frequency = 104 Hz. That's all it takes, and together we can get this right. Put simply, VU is 11.7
